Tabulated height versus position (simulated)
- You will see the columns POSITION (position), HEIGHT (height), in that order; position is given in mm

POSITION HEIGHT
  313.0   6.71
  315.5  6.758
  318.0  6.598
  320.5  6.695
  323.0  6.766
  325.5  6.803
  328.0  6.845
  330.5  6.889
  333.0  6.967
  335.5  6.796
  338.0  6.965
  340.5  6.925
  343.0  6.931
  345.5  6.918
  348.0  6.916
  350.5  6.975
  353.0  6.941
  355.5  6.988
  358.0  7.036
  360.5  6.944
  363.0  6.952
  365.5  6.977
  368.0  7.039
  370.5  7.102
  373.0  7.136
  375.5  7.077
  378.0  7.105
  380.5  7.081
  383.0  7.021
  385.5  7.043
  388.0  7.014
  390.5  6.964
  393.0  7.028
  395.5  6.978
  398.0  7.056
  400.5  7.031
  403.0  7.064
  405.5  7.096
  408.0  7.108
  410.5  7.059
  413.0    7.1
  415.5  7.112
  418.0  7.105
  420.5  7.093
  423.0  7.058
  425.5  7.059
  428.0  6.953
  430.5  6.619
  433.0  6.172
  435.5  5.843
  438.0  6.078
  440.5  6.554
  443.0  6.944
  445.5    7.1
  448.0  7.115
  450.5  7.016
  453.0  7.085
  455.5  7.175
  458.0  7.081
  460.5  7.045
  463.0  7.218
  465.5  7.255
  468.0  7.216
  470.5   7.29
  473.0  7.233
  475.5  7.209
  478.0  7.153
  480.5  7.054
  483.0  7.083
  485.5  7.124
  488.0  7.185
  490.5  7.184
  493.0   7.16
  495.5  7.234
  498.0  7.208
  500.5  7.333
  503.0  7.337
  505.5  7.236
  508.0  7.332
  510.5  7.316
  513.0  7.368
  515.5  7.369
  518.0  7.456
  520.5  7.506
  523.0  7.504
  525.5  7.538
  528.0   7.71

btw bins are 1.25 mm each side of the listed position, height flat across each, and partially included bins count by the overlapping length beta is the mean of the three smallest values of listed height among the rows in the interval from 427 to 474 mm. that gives 6.03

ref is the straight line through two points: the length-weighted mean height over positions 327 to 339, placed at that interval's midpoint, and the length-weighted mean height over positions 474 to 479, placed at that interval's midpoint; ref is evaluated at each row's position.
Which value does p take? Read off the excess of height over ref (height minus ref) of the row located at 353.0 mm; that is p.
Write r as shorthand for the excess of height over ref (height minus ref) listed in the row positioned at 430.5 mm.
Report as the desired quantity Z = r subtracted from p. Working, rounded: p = 0.008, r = -0.472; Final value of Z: 0.48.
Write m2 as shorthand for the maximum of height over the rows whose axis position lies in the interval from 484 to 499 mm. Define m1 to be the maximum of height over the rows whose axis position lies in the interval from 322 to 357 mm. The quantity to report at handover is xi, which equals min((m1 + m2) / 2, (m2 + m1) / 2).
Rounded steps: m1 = 6.988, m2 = 7.234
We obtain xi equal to 7.11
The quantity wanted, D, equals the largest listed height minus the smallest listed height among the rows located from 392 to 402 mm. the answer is 0.08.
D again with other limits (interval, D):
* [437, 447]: 1.02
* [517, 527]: 0.08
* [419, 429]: 0.14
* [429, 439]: 0.78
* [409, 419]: 0.05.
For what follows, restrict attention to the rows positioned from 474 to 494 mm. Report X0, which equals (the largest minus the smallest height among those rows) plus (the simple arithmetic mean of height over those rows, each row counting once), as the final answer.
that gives 7.3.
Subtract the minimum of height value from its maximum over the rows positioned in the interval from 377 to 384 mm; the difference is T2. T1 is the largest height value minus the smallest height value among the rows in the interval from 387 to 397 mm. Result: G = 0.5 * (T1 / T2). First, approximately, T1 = 0.06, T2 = 0.08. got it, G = 0.38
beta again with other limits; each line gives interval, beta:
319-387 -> 6.75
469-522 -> 7.09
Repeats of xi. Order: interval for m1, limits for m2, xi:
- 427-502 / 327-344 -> 7.15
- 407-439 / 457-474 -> 7.20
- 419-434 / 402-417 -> 7.10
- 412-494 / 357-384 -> 7.21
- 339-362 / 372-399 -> 7.09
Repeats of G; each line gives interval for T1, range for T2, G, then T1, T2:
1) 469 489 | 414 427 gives 2.19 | 0.24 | 0.05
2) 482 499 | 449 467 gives 0.32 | 0.15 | 0.24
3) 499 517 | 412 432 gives 0.13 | 0.13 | 0.49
